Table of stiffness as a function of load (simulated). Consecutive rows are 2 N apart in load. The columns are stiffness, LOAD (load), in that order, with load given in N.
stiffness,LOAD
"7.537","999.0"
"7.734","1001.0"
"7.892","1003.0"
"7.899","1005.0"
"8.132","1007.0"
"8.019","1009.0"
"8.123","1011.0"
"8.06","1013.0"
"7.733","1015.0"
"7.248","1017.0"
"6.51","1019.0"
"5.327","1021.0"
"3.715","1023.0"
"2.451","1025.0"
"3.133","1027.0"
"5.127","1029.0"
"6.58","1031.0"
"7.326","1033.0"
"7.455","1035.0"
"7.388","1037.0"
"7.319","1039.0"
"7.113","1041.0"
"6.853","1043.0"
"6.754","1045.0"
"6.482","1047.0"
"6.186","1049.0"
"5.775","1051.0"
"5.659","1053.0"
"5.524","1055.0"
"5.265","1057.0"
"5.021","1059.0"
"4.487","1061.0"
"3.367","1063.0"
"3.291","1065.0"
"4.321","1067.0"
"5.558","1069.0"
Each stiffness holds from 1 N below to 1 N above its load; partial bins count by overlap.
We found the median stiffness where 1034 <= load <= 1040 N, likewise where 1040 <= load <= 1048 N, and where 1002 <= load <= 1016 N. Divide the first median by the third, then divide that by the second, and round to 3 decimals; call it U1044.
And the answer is 0.135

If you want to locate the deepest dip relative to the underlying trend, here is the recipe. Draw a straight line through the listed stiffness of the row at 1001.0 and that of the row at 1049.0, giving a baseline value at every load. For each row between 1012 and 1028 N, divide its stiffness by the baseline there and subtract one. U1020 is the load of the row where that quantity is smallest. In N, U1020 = 1025.0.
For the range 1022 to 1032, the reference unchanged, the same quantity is 1025.0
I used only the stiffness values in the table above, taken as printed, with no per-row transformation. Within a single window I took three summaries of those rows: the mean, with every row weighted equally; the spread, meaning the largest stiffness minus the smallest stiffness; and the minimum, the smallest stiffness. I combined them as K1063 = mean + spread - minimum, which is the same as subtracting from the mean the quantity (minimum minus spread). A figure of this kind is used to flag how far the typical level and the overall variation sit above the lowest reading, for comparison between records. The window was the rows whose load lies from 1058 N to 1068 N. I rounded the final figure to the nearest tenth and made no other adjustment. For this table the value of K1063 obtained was 2.5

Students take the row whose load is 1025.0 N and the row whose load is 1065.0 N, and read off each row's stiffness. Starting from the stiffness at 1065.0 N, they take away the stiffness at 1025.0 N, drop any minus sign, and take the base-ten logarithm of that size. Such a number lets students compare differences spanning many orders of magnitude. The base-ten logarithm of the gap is -0.1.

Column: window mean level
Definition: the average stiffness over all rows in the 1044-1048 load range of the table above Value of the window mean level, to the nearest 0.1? 6.6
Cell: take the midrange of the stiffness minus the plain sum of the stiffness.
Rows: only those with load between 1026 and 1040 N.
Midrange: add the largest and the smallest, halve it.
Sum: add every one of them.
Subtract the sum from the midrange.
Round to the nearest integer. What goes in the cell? -39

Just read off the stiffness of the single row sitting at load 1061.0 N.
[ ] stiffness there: 4.487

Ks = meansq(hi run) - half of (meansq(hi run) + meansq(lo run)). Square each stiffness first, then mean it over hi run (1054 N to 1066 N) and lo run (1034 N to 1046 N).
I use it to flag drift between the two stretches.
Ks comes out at -15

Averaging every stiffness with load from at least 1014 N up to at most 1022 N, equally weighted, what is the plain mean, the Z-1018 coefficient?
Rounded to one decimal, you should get 6.7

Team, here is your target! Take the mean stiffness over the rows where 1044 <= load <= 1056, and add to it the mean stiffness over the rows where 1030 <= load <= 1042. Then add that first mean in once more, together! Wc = 19.3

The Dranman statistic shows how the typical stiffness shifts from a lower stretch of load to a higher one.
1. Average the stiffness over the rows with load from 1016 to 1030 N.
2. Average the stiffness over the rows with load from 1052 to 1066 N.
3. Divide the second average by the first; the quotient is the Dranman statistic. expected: 1.0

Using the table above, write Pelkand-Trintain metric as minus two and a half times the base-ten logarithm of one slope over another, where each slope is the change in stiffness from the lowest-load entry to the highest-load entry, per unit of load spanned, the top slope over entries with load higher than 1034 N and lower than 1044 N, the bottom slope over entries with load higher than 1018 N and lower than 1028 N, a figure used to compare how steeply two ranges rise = 1.9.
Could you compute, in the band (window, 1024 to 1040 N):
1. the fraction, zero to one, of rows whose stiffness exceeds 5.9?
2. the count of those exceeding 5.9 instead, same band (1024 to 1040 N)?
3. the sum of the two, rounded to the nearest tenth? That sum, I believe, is 5.6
